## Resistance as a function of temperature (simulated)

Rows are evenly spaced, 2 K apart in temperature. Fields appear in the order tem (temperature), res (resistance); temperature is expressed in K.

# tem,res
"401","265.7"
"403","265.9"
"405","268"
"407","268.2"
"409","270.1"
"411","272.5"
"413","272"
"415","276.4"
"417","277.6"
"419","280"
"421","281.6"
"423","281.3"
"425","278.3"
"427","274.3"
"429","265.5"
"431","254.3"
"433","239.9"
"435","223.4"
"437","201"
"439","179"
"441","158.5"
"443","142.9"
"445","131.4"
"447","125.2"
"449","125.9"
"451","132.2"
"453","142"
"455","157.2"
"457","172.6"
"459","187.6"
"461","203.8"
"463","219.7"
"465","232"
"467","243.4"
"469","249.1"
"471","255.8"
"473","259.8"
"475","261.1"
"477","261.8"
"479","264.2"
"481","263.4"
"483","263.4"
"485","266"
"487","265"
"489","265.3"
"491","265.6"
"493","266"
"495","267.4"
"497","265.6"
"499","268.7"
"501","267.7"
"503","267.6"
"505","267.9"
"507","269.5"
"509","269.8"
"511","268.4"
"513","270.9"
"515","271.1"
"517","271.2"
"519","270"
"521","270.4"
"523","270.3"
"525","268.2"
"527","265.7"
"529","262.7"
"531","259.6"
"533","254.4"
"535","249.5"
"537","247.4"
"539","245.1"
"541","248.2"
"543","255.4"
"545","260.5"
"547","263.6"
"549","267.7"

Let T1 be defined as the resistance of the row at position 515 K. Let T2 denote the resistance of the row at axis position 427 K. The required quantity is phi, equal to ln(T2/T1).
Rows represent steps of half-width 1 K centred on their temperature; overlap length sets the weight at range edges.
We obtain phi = 0.012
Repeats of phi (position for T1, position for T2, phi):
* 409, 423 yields 0.041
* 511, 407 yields -0.001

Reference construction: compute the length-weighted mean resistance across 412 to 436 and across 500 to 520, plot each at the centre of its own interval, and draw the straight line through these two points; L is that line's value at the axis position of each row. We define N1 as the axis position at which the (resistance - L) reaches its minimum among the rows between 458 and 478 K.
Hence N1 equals 459 K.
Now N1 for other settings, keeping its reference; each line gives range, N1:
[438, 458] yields 447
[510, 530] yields 529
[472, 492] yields 473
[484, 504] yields 487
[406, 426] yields 407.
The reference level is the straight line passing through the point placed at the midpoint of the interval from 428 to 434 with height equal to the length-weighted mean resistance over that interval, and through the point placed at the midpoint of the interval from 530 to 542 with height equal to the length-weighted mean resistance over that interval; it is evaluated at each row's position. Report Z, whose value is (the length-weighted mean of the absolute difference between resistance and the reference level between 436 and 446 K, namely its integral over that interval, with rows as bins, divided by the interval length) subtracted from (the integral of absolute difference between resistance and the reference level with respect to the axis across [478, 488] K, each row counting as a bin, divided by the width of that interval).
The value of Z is -78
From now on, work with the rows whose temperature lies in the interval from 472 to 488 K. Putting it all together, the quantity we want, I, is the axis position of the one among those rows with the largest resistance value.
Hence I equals 485 K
